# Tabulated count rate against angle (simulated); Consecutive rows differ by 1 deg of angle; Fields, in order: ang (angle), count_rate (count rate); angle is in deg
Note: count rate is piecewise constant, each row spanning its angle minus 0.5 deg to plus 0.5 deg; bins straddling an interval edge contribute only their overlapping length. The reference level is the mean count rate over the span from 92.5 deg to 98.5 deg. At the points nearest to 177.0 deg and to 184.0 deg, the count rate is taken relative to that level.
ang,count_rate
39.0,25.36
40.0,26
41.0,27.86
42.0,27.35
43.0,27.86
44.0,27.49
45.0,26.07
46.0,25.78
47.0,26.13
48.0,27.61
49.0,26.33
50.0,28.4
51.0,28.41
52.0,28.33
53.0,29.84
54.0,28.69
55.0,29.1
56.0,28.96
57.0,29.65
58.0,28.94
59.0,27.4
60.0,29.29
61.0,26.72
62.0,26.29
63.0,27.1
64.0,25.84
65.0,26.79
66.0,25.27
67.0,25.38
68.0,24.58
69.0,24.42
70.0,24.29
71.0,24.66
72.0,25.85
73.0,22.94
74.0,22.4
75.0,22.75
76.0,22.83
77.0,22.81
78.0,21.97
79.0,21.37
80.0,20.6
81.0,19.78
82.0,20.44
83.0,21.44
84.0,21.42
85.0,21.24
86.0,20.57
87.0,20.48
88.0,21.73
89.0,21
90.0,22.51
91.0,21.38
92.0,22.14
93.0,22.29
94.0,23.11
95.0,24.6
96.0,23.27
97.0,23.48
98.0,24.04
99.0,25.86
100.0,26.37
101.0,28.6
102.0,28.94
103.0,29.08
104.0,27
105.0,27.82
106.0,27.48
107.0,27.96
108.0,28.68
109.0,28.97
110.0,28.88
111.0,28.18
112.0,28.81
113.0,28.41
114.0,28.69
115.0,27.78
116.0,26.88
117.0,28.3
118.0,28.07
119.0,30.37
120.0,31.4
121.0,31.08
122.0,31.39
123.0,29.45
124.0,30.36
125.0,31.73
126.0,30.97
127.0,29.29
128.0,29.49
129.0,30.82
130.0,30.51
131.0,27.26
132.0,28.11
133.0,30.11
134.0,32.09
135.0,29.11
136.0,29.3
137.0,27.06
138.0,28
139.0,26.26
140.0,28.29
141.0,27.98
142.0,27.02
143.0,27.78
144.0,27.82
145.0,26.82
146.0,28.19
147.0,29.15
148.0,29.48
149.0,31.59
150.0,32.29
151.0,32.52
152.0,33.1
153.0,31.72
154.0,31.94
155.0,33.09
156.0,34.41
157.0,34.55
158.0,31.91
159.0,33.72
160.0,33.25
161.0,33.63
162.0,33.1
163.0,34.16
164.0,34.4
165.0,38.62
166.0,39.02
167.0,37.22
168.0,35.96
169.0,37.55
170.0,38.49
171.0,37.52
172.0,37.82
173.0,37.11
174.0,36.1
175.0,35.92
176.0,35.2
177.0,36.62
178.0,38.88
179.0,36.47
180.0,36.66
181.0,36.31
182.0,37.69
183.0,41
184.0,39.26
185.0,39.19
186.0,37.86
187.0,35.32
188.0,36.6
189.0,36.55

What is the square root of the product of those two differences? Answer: 14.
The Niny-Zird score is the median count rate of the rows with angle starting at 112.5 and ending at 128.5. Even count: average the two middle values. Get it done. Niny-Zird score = 29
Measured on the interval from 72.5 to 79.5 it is 23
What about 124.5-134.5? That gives 30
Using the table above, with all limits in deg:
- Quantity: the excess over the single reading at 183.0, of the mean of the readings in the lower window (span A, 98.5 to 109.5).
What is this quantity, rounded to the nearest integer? -13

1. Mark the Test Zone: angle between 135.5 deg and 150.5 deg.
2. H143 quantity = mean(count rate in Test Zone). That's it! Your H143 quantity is 28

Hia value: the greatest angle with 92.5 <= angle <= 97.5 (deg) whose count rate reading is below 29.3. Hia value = 97.0 deg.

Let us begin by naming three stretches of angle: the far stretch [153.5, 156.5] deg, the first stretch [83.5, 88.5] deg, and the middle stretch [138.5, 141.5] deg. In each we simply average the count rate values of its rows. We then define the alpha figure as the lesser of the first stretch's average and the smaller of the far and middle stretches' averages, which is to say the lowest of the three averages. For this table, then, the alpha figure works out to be 21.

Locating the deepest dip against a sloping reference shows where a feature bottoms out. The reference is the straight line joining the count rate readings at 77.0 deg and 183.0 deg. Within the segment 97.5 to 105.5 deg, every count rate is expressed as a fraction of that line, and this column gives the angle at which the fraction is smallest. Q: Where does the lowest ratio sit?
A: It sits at 98.0 deg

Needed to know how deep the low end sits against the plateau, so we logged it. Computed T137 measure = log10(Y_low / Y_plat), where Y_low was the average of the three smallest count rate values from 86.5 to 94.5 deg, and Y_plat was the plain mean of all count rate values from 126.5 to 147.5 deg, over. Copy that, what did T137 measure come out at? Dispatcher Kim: -0.14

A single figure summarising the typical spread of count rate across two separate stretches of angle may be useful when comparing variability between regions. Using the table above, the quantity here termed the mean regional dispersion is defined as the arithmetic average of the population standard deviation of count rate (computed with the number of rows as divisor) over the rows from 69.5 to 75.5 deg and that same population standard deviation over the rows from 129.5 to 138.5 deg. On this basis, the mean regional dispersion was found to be 1.39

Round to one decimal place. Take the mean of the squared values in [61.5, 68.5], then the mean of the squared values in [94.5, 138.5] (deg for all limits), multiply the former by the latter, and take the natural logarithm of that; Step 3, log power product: 13.2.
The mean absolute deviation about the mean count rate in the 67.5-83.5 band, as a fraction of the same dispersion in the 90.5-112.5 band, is 0.58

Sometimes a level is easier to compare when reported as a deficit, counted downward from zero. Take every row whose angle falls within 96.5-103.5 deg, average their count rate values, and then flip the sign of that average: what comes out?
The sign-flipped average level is -26.6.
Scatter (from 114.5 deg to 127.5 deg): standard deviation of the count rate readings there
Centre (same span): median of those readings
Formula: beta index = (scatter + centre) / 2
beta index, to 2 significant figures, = 16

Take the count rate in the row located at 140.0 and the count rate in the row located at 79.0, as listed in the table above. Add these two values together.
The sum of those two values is 50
